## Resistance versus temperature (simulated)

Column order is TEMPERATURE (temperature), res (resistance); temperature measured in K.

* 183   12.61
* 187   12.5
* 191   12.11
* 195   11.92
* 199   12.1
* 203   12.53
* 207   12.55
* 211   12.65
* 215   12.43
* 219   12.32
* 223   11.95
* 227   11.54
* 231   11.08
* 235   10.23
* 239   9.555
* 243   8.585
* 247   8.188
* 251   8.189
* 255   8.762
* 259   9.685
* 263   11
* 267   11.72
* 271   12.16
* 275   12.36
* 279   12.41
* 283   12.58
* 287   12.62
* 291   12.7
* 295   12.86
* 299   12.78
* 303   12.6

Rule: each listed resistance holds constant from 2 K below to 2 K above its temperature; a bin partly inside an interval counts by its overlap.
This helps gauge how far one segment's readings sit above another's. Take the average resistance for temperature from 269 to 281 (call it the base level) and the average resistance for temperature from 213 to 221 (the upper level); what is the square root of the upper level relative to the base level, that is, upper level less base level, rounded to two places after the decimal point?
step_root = 0.25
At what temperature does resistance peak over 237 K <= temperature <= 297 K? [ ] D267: 295 K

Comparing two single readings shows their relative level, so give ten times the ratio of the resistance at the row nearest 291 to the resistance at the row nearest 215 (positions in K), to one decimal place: 10.2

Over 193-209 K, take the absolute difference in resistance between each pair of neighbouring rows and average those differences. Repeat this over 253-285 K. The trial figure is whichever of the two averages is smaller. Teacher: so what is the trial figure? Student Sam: 0.21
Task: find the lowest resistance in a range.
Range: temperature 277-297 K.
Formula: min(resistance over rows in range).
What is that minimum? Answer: 12.41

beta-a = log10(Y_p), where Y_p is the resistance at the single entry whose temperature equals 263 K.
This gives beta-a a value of 1.04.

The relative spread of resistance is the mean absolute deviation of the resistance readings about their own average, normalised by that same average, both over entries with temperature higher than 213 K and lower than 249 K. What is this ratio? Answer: 0.13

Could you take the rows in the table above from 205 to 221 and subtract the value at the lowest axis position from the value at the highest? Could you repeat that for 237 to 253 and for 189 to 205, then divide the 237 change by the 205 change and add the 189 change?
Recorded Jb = 6.4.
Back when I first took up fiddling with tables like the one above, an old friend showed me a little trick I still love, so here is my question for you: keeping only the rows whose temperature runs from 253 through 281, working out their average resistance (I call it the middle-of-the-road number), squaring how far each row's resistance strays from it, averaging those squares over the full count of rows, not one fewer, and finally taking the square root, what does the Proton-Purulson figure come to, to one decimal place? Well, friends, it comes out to 1.3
